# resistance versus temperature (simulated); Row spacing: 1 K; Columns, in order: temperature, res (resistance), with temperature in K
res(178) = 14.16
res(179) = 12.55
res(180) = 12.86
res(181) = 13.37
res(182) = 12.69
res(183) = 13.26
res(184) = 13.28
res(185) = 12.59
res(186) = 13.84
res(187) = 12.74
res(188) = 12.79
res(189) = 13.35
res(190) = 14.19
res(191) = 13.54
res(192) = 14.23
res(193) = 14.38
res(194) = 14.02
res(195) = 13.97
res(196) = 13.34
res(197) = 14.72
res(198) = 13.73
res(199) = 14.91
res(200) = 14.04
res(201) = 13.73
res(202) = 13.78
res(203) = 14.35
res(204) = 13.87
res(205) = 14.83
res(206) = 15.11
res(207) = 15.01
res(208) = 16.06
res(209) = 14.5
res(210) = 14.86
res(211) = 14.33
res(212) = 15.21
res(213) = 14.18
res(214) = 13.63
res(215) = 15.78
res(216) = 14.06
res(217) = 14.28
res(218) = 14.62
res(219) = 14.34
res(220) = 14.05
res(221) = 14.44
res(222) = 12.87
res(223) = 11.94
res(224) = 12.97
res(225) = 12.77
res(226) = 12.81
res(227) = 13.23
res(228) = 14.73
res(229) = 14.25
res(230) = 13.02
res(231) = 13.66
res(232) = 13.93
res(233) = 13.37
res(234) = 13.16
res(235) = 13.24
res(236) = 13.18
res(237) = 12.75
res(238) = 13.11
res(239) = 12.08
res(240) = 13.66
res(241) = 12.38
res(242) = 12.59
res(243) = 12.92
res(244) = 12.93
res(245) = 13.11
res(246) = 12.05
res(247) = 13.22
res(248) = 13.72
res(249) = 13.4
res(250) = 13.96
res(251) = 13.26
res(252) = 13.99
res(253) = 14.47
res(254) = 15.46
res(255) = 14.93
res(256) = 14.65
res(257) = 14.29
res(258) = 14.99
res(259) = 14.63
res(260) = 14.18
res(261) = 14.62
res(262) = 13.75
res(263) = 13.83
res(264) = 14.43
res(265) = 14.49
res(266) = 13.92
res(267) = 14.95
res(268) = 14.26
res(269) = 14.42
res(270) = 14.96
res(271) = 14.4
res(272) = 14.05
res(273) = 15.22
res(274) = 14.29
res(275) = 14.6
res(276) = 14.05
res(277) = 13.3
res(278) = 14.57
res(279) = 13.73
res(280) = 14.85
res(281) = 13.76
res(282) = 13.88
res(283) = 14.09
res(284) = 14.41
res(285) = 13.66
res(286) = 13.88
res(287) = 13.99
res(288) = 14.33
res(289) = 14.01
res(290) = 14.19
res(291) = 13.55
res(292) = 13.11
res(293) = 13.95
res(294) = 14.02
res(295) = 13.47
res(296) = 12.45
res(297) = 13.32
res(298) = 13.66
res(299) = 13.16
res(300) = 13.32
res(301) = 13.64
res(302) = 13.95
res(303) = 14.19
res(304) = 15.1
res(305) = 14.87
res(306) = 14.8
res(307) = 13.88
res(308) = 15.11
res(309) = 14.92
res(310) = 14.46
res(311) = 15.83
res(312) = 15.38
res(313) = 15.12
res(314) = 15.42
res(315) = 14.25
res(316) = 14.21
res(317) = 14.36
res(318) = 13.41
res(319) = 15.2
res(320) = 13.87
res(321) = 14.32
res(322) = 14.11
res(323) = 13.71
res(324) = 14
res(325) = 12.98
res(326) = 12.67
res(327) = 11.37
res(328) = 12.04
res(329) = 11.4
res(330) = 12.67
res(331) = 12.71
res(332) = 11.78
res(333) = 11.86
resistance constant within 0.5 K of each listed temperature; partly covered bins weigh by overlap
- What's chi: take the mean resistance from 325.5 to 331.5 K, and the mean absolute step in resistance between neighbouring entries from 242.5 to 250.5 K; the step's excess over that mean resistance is -11.6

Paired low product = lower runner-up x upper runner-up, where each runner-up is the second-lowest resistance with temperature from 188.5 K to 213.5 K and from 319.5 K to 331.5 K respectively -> 152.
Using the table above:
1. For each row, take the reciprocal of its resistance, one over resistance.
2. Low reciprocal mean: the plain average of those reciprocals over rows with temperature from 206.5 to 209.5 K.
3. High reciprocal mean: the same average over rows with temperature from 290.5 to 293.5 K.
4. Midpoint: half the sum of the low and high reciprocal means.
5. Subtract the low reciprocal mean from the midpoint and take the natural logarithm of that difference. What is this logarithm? -5.5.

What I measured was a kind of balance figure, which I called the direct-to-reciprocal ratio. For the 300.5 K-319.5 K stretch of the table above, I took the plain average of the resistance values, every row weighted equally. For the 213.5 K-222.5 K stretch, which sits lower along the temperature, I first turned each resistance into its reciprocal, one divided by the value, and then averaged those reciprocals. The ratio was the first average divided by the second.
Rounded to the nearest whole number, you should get 208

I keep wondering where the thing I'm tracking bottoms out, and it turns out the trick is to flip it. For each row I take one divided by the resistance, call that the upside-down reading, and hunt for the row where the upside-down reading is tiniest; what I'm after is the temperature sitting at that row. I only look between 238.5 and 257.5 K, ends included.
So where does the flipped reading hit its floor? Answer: 254 K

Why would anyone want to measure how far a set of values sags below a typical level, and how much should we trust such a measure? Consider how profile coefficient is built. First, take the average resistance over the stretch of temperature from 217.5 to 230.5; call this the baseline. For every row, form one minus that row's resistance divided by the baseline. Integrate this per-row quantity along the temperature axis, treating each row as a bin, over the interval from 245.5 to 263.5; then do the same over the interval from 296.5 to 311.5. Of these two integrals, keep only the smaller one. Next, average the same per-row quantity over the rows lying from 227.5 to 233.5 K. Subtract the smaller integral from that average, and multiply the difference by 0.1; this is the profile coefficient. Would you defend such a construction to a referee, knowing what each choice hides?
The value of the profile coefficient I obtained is 0.080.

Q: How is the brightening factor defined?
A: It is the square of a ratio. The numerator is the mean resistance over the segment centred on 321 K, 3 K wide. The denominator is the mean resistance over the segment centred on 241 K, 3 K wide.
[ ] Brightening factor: 1.20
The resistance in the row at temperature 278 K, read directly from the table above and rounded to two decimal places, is 14.57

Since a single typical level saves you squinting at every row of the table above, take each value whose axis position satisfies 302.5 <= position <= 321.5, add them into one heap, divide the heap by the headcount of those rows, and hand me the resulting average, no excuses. 14.7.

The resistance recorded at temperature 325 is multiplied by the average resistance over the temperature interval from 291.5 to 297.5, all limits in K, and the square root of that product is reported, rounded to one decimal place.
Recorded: 13.2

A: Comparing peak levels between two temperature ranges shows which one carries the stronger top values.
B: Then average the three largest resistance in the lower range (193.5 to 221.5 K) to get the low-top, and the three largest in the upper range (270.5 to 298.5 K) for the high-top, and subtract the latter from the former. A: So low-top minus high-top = 0.79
